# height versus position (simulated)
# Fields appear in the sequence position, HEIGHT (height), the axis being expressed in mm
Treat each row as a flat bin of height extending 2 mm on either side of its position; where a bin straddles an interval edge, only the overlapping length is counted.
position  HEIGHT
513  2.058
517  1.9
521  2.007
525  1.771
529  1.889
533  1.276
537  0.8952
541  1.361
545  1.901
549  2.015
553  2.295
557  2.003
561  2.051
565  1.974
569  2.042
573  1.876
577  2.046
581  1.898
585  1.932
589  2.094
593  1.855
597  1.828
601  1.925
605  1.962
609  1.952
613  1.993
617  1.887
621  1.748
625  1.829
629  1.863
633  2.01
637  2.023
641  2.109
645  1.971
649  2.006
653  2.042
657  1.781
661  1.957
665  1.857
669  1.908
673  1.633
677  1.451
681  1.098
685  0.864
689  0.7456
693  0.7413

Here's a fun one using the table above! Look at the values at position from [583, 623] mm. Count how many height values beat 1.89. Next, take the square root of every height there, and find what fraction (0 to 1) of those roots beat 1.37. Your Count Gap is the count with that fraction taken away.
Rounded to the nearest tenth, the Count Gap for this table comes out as 5.3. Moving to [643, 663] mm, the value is 3.2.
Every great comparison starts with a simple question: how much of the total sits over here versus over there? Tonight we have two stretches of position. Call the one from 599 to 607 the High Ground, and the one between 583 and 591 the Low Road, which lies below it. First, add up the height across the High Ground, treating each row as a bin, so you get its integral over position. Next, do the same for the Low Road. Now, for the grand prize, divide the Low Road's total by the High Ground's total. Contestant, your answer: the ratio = 1.04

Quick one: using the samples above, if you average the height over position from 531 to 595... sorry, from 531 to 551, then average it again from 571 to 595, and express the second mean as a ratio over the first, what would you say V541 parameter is 1.31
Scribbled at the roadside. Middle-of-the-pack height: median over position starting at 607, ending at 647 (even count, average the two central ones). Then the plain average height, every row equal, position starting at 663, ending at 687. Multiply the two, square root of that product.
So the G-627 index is 1.70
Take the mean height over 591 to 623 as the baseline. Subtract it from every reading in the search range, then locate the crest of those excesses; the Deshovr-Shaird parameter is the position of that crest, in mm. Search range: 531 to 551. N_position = 549 mm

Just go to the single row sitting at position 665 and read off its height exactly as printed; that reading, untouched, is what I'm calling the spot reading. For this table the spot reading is 1.857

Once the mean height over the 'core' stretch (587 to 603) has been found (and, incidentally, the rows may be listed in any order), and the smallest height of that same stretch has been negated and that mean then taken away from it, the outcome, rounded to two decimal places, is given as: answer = -3.75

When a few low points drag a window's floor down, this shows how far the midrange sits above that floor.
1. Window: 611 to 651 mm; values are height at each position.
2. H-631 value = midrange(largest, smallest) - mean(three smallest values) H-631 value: 0.12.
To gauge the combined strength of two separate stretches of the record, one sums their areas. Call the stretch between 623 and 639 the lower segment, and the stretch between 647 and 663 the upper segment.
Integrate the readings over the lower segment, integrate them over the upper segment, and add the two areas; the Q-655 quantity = 62.0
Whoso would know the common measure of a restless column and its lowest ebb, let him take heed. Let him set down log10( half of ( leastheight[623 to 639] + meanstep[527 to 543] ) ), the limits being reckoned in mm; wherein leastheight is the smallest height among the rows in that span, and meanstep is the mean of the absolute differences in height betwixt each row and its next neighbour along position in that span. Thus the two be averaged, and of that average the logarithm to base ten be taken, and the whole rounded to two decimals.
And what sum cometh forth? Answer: 0.06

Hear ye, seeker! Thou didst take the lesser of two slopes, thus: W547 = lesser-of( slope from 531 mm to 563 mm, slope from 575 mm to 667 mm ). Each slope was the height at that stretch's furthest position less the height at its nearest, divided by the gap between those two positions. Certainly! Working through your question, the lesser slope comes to -0.002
